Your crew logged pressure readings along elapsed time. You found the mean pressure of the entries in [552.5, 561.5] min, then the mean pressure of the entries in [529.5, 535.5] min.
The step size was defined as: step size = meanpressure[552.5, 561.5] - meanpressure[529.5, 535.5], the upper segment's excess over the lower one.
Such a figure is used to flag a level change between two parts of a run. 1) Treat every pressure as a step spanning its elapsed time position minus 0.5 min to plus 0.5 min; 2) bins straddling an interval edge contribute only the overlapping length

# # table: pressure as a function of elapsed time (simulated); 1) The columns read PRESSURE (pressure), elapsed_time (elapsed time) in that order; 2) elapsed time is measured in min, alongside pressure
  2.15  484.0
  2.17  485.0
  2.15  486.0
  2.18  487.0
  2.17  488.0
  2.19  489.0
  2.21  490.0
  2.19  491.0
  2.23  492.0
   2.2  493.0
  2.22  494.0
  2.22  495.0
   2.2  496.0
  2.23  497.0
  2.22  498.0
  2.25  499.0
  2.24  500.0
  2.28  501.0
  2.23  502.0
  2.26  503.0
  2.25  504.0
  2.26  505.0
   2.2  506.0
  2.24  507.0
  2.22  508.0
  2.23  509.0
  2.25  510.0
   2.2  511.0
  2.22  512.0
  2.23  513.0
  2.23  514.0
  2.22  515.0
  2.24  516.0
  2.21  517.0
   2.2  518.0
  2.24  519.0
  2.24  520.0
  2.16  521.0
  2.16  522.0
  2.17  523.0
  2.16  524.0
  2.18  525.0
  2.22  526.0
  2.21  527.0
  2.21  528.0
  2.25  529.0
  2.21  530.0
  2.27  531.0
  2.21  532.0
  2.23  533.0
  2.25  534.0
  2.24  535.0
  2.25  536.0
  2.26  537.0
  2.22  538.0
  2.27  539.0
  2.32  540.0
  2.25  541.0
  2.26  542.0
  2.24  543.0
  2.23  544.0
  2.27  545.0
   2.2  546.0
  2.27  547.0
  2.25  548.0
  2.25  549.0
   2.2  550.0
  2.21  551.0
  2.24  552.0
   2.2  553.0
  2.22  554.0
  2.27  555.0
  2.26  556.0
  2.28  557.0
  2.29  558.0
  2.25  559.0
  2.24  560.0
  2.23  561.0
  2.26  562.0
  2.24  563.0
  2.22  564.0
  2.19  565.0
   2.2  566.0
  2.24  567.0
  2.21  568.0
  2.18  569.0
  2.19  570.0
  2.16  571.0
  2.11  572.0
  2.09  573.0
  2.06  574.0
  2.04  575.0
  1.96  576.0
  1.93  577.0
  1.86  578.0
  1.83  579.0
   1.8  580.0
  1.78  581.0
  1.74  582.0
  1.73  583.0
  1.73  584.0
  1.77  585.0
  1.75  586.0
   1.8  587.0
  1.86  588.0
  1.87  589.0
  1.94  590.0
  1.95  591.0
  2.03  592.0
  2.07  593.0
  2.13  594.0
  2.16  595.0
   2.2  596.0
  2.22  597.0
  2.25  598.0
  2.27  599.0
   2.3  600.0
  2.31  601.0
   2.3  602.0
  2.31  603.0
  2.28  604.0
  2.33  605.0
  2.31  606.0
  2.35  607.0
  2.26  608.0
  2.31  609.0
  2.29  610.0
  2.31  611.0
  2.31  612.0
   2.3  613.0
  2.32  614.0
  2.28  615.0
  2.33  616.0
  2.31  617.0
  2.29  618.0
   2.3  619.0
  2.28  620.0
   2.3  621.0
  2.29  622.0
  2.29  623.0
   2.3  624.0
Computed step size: 0.01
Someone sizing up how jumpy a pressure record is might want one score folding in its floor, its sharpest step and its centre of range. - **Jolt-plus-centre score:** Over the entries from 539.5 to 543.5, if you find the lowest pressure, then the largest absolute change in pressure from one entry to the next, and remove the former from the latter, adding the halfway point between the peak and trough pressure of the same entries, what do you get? 0.11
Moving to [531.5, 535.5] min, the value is 0.04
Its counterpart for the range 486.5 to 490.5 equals 0.04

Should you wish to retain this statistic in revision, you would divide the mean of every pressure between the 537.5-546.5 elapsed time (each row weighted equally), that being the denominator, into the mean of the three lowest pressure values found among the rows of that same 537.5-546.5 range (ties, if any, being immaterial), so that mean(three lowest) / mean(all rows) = 0.985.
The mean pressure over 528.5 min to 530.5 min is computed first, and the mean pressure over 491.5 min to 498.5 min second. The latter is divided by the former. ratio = 0.99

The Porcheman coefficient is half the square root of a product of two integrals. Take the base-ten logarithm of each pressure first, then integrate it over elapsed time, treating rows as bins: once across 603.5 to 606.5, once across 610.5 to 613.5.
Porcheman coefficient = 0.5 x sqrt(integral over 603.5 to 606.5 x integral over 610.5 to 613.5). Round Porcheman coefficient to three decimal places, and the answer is 0.544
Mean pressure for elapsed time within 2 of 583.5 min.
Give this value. 1.74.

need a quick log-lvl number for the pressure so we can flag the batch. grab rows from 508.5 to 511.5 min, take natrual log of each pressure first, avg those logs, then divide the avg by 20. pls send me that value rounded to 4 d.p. 0.0400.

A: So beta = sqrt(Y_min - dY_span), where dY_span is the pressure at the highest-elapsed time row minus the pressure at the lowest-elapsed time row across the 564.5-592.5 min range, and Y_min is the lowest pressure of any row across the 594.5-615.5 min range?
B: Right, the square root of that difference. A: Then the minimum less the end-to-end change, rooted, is 1.52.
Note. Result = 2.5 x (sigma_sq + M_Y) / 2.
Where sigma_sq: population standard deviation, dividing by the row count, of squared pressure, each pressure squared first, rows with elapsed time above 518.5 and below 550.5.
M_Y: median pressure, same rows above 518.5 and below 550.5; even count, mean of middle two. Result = 3.01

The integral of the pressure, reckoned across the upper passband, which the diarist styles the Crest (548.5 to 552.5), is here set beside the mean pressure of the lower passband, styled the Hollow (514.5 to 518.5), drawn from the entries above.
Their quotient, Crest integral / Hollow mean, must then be 4.01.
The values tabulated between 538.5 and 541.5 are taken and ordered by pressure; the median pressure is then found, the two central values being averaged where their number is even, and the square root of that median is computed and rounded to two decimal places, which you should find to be 1.51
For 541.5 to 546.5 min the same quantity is 1.50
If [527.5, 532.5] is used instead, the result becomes 1.49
